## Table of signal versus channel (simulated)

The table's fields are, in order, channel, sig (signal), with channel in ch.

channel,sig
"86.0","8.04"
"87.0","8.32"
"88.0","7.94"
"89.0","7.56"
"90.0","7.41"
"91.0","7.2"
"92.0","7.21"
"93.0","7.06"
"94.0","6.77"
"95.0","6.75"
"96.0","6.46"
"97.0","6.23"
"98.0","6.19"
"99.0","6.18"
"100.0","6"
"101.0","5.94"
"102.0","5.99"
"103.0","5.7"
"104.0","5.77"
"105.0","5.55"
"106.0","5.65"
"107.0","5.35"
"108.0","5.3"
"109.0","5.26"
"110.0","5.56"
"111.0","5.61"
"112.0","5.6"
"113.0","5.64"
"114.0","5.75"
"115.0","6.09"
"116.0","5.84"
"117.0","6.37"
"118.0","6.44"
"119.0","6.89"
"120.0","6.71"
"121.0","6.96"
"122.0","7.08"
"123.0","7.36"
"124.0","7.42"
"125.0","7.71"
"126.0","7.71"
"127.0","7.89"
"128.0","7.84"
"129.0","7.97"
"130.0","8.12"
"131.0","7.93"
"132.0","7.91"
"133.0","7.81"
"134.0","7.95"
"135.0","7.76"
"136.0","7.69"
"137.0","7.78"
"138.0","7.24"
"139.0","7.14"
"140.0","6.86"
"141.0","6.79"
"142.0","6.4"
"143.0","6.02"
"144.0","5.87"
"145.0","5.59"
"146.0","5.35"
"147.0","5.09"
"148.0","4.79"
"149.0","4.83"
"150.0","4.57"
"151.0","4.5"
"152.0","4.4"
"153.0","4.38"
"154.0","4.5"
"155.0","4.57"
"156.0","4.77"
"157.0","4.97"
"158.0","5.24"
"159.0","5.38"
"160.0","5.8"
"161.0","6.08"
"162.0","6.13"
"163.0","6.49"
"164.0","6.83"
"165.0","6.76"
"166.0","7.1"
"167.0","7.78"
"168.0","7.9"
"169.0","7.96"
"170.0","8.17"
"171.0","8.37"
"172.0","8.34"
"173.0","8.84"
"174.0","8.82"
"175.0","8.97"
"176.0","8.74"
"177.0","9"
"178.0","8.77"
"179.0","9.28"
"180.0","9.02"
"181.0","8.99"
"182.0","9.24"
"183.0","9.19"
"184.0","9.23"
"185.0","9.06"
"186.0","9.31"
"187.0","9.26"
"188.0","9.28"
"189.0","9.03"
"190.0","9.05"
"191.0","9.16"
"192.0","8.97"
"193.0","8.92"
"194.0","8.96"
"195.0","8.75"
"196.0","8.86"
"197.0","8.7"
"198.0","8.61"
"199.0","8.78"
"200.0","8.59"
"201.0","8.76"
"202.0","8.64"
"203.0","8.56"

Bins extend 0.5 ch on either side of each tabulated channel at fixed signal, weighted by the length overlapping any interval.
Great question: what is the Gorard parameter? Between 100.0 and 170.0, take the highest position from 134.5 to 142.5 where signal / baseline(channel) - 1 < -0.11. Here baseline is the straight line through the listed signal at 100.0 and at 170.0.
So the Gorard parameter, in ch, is 142.0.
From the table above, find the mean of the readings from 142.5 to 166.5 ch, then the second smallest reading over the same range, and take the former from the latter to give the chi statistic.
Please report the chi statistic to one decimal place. -1.0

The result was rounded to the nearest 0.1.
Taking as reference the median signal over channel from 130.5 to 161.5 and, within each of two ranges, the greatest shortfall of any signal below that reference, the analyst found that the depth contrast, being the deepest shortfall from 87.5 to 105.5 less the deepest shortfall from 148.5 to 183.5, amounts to -1.2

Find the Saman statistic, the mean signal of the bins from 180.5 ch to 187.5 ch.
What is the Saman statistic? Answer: 9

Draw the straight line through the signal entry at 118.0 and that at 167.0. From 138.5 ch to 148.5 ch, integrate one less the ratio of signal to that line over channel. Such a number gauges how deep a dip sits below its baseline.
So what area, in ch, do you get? 1.6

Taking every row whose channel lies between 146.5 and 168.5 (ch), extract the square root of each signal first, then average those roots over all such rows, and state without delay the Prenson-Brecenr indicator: 2.35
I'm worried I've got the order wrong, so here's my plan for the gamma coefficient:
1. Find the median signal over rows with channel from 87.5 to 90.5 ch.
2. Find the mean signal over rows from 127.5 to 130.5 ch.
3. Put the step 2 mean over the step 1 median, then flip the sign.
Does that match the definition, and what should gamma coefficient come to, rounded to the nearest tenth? -1.1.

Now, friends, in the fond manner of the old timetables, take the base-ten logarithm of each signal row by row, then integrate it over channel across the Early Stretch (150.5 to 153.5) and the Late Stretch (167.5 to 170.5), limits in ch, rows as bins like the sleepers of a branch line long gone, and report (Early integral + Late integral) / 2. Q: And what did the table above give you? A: 2.3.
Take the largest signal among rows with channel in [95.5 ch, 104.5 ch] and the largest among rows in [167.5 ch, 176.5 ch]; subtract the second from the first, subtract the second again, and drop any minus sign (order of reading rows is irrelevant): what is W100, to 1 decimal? 11.5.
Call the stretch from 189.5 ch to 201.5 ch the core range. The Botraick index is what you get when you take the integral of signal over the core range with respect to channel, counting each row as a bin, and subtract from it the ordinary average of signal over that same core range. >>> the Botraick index 97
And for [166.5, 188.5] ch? 185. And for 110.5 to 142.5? 219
